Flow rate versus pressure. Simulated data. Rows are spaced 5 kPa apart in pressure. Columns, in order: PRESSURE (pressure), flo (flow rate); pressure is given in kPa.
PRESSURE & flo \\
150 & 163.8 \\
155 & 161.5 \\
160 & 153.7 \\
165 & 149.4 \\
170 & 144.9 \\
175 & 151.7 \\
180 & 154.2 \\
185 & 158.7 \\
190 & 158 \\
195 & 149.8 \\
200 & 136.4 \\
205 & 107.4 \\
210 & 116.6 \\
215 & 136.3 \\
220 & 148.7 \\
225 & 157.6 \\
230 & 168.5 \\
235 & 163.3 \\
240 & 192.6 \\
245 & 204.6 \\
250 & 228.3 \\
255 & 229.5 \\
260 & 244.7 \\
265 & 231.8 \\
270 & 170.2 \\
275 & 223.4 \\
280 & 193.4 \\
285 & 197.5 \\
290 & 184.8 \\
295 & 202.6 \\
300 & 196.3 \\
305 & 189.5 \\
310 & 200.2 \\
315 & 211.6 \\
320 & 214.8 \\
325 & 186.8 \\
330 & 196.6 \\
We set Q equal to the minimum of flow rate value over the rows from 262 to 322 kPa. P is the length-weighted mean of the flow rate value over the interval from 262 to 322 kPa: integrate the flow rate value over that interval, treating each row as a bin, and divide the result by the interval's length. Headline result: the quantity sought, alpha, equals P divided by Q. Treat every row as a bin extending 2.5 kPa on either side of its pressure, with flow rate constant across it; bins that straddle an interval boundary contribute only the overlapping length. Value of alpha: 1.18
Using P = 202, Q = 170.2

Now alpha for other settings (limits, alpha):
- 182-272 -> 1.60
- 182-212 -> 1.29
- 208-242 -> 1.33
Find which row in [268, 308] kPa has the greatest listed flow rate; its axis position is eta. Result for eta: 275 kPa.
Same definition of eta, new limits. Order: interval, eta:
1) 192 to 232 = 230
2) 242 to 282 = 260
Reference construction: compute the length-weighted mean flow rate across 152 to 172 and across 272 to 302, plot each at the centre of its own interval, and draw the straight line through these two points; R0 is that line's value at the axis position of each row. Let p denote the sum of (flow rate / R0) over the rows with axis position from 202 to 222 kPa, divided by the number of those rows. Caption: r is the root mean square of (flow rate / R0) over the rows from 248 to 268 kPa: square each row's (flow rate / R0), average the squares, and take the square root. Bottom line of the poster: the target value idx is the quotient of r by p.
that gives 1.68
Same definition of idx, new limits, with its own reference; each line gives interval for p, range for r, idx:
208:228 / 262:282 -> 1.32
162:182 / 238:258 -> 1.21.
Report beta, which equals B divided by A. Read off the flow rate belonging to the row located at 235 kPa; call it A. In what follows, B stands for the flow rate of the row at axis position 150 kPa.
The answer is 1.00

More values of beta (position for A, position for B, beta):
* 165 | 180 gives 1.03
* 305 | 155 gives 0.85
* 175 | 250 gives 1.50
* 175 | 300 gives 1.29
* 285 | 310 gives 1.01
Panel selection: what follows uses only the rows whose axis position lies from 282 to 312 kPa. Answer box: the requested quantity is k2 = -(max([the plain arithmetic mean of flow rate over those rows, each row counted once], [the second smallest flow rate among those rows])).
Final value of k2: -195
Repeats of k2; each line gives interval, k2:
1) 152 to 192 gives -154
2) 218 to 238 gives -160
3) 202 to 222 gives -127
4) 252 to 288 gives -213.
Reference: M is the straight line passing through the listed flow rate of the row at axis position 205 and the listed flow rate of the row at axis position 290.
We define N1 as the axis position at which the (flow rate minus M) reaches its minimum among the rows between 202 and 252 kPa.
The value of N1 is 205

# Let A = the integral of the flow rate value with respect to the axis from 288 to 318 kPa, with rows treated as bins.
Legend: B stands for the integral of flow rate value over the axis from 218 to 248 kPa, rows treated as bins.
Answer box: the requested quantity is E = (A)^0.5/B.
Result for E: 0.015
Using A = 5940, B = 5216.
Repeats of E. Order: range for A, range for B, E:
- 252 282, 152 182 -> 0.018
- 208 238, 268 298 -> 0.011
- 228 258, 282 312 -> 0.013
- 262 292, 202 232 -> 0.019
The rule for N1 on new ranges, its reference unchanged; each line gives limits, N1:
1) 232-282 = 270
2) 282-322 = 305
